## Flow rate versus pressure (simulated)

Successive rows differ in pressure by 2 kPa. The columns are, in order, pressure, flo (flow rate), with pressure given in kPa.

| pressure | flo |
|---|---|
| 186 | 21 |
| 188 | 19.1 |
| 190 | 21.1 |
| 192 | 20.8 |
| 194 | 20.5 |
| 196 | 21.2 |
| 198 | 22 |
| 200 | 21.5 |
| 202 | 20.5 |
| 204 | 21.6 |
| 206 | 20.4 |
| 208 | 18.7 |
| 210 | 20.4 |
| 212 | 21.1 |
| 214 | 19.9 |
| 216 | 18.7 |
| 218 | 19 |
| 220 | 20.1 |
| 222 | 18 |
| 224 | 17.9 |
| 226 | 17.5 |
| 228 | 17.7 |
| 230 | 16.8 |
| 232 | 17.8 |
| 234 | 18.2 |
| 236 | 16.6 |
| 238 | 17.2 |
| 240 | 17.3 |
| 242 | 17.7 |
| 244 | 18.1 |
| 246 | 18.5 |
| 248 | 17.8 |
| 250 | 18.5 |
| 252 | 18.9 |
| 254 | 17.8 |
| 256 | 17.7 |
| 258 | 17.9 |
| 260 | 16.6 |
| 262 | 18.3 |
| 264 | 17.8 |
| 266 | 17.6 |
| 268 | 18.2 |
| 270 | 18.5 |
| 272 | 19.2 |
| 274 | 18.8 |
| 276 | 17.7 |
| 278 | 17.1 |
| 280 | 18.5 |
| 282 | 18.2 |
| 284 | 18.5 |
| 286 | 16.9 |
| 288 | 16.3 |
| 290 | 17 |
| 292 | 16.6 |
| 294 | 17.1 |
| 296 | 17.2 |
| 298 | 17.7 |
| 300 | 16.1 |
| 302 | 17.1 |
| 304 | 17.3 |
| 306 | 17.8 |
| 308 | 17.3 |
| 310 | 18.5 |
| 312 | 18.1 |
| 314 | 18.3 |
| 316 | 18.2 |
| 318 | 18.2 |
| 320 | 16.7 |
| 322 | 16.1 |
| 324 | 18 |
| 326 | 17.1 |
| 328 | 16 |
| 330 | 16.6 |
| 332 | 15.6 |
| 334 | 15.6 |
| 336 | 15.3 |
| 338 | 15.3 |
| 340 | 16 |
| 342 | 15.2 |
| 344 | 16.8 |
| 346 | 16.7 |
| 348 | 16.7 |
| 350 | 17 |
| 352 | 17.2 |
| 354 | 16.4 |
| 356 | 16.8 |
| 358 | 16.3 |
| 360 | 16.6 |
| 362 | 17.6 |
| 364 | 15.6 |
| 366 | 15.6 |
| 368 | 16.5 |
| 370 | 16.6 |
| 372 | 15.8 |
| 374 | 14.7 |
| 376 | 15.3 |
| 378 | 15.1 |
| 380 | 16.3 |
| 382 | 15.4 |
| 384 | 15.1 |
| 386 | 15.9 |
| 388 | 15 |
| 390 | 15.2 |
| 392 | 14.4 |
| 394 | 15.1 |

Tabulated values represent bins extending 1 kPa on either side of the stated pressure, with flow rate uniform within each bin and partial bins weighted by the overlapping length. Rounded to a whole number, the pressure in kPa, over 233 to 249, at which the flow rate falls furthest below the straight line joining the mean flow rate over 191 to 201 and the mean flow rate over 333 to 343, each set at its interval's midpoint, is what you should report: 236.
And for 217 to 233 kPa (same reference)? 230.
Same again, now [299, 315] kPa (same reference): 300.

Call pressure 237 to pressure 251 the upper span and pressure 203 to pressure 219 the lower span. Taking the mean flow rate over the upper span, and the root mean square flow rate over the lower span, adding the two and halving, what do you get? 18.9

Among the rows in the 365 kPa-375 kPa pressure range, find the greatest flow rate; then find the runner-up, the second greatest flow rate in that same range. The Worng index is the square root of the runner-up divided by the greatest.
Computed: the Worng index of 0.997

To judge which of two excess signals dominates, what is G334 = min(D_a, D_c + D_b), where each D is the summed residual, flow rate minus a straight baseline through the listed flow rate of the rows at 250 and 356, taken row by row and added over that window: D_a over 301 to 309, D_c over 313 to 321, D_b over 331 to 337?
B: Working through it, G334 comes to -3.3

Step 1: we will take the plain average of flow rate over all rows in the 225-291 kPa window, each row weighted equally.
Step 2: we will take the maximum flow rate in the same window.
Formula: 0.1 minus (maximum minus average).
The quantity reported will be -1.3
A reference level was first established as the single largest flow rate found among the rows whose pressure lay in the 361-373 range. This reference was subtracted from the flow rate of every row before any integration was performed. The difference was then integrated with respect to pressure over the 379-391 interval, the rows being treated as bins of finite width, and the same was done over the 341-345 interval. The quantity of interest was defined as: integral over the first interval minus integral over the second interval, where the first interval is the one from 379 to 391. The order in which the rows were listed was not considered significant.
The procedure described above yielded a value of -19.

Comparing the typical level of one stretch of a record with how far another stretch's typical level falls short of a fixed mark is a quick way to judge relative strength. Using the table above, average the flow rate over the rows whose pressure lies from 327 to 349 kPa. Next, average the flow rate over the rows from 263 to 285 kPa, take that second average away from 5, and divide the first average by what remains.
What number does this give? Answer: -1.21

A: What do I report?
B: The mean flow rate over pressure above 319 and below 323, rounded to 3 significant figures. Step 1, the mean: 16.4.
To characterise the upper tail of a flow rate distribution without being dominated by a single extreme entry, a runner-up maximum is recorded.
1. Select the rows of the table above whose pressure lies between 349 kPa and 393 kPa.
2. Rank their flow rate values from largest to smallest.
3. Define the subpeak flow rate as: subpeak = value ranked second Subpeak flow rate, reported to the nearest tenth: 17.2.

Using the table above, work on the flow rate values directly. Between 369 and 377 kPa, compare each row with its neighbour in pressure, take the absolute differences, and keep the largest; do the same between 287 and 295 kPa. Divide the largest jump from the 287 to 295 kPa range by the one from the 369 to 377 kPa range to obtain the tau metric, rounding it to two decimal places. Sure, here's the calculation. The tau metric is 0.64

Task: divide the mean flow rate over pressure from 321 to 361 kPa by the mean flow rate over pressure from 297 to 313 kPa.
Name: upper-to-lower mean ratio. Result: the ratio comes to 0.936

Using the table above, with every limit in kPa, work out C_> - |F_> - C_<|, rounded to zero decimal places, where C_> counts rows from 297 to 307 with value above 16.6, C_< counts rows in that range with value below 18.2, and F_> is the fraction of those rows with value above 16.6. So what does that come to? 0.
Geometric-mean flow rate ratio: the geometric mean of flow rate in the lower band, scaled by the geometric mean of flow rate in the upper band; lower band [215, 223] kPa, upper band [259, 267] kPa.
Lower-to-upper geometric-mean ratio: 1.08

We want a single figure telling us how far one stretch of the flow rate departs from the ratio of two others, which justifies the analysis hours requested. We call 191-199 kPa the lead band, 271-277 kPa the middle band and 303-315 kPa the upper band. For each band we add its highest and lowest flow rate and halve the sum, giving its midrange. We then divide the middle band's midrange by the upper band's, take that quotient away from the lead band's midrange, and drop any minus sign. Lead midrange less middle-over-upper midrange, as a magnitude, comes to 20.2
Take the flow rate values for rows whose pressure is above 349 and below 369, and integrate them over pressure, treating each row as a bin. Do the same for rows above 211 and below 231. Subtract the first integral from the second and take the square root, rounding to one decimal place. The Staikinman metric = 6.5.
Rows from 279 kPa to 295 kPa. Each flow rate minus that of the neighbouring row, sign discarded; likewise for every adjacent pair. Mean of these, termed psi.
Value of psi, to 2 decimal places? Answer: 0.63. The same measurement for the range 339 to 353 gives 0.50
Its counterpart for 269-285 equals 0.69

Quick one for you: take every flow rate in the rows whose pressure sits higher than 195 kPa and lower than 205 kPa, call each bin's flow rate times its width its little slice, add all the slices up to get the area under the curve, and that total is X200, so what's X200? 214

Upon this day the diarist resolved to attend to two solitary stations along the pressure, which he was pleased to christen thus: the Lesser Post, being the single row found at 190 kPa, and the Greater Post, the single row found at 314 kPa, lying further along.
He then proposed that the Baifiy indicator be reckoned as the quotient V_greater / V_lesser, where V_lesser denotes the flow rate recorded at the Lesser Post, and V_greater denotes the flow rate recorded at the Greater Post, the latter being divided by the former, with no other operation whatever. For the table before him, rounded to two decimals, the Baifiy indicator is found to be 0.87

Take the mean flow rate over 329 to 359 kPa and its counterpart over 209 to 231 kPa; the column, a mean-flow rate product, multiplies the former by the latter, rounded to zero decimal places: 306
